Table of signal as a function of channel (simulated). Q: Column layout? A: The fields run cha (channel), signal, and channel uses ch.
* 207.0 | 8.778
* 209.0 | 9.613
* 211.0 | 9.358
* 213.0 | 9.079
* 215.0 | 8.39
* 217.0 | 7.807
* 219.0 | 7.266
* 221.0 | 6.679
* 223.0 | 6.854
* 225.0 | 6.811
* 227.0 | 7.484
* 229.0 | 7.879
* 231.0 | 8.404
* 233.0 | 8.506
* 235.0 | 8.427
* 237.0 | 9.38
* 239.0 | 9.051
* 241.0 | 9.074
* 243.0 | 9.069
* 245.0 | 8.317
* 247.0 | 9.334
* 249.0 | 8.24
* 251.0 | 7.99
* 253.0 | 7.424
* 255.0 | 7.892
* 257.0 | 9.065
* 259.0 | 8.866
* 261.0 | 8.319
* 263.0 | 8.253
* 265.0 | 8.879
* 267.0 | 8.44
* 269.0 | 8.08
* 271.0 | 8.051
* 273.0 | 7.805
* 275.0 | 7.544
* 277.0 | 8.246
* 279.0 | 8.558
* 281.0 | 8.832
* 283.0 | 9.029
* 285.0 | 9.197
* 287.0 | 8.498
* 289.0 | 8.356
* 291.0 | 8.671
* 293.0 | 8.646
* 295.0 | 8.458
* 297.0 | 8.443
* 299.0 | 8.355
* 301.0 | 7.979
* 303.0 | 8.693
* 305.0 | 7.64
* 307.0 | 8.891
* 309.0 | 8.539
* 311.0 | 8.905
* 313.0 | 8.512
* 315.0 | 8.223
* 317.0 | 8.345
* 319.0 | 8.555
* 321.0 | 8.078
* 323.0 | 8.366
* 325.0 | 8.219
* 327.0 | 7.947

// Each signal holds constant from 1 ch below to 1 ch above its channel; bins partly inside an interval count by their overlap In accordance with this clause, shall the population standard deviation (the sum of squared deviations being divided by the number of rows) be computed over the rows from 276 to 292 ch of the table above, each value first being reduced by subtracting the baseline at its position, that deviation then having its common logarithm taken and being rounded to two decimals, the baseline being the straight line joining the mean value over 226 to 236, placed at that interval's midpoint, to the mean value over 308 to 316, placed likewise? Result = -0.52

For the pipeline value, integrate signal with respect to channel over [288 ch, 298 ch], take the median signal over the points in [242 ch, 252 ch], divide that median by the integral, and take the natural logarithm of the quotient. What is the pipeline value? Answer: -2.33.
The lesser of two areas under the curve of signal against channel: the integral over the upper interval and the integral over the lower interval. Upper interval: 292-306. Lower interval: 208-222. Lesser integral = 116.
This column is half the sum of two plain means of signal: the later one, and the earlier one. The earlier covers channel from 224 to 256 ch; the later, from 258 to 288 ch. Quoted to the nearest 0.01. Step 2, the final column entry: 8.38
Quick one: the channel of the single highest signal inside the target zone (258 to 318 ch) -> 285.0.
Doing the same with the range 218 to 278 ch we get 237.0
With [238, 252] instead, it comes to 247.0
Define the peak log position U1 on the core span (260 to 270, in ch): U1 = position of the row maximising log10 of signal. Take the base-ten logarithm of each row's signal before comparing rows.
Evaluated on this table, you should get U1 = 265.0 ch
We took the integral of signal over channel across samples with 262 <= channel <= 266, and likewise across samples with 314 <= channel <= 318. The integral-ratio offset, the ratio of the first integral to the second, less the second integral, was -32.1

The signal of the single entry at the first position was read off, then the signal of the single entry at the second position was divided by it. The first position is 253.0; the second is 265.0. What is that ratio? 1.20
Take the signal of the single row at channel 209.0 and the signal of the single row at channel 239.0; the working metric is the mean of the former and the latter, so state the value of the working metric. 9.3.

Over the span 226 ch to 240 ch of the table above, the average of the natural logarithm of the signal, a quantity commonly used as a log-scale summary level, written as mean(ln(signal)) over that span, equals 2.13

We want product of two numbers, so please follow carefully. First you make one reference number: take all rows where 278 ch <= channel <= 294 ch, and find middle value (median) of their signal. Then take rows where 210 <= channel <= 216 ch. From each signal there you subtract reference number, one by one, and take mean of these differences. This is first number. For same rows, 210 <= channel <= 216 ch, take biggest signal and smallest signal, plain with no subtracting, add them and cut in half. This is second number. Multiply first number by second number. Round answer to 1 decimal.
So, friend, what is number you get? 2.5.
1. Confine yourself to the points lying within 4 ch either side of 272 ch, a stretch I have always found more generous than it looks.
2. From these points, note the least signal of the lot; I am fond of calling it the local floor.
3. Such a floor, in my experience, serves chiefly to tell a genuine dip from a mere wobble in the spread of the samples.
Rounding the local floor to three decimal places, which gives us 7.544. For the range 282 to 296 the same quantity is 8.356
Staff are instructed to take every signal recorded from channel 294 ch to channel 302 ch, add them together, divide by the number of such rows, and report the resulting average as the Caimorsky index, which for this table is 8.31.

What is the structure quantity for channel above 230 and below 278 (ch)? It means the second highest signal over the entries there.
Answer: 9.334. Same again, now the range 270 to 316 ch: 9.029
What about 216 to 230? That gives 7.807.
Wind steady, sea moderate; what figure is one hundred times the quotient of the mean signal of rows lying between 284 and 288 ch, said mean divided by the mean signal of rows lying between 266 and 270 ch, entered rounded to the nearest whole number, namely 107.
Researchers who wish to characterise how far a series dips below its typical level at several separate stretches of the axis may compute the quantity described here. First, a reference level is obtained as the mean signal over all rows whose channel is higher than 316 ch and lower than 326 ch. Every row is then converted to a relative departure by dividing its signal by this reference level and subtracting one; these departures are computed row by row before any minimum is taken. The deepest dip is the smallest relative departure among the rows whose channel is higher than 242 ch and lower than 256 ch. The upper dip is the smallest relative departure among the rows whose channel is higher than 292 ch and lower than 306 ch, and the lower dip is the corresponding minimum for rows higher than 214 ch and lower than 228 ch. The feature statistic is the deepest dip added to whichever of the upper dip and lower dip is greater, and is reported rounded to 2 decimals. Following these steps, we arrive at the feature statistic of -0.19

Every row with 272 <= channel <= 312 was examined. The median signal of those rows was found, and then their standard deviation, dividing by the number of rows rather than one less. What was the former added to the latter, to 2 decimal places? 8.95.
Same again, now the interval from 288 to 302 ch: 8.66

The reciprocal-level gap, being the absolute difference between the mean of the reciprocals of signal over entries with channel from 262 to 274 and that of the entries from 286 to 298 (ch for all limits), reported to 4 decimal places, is 0.0039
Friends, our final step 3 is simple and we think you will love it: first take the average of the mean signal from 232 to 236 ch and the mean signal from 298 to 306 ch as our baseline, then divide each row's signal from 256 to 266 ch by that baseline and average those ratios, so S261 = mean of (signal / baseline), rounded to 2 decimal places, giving 1.04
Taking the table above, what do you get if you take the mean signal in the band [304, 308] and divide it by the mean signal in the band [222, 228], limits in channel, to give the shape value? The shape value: 1.17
